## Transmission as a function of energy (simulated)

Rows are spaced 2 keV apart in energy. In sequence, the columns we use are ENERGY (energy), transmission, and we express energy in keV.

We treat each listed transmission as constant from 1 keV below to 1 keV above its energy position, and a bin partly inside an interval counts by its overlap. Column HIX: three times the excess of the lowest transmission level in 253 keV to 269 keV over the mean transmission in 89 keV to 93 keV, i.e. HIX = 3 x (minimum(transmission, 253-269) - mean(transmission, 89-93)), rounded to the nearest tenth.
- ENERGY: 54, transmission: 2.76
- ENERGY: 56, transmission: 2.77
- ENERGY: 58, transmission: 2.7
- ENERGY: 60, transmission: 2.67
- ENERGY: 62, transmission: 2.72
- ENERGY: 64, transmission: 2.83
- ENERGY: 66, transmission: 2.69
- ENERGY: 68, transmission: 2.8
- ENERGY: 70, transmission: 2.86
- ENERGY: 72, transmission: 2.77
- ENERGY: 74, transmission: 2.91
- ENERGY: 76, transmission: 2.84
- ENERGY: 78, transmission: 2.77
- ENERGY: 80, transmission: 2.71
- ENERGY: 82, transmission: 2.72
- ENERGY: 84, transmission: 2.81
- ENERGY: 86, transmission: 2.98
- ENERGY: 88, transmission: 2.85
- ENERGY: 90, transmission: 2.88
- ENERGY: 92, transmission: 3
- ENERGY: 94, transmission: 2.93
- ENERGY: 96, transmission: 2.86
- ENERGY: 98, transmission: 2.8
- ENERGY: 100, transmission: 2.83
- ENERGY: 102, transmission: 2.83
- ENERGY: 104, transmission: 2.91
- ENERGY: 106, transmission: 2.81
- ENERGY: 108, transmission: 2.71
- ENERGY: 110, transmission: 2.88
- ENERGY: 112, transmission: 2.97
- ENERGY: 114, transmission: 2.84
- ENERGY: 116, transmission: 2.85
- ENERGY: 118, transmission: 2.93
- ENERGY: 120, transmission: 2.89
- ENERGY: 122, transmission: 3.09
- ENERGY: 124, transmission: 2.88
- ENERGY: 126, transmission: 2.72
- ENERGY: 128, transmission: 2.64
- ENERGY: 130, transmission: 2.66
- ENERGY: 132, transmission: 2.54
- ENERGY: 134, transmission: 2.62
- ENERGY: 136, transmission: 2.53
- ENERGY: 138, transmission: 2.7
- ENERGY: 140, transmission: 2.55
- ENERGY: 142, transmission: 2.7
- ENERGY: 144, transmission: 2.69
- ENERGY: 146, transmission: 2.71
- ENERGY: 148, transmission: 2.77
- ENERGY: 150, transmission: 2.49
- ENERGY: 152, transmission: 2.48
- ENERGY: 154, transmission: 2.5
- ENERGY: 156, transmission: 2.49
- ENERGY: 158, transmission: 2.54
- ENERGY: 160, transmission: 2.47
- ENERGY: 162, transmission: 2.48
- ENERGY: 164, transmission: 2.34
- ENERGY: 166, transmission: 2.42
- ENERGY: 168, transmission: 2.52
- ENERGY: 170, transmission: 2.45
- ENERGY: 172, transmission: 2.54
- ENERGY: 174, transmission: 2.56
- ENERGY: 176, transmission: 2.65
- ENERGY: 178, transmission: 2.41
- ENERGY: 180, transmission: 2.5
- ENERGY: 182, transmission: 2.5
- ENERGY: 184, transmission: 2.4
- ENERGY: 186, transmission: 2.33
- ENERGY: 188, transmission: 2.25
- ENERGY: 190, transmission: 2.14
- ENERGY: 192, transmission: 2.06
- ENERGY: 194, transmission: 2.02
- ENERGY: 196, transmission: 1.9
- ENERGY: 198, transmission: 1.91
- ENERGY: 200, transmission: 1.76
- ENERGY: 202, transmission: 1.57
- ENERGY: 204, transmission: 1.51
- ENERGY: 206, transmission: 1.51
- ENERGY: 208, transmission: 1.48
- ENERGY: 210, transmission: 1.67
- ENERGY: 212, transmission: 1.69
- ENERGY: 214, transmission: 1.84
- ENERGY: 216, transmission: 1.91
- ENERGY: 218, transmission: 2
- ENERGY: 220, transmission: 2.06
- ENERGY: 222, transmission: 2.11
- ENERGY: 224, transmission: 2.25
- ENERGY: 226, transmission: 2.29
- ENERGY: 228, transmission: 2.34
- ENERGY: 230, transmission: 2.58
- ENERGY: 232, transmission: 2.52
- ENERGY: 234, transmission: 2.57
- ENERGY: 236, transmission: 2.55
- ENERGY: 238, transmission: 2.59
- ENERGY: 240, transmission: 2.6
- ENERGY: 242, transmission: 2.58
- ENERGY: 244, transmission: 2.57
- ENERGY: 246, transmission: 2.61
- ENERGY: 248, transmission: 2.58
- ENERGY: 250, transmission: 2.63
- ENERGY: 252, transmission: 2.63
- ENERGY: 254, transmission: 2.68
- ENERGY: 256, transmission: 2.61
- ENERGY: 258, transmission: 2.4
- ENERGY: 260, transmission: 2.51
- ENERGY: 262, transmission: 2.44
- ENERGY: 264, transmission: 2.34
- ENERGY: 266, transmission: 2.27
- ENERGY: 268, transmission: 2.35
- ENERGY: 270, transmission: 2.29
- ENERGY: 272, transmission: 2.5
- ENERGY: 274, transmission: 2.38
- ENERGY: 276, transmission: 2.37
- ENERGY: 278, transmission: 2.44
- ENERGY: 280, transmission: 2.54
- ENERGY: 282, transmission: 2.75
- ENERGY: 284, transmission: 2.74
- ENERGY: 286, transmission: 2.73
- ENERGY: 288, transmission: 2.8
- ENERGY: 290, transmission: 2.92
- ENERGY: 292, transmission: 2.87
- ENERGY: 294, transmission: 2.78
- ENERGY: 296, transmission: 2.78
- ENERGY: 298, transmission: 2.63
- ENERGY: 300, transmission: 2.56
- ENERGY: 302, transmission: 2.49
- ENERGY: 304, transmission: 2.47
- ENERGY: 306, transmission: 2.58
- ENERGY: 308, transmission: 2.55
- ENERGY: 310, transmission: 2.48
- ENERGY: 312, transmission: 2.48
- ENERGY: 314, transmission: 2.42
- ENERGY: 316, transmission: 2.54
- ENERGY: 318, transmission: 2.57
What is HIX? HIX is -2.0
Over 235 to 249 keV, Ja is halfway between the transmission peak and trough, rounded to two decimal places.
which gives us 2.58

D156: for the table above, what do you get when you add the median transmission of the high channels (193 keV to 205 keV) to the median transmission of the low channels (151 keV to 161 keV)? 4.32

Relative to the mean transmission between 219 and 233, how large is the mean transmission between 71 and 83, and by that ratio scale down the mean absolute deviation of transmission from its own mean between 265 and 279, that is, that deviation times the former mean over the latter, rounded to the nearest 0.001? 0.049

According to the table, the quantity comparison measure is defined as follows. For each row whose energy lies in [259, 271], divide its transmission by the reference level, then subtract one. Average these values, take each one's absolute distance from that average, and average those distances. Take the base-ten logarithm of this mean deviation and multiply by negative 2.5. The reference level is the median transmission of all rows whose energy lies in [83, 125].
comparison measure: 4.0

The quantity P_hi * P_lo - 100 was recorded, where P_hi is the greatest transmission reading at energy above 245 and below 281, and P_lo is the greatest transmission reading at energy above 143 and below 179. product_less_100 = -92.6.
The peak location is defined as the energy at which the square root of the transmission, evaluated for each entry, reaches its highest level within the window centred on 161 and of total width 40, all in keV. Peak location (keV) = 148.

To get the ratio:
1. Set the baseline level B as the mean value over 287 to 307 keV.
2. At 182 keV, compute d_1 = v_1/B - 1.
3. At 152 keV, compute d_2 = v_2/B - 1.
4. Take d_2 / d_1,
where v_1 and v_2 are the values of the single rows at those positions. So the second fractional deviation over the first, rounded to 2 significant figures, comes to 1.1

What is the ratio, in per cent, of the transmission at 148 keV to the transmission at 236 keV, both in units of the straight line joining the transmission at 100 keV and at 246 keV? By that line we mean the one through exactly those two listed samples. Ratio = 103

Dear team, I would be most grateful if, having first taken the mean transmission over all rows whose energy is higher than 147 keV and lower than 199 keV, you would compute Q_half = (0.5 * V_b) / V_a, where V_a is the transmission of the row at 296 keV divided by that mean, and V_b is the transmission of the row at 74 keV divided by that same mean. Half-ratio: 0.52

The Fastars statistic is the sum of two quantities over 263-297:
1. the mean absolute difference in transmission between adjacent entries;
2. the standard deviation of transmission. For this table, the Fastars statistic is 0.30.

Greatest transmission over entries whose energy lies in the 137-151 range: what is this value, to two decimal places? 2.77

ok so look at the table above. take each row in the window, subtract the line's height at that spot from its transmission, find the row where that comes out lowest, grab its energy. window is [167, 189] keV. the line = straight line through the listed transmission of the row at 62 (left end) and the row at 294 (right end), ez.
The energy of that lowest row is 188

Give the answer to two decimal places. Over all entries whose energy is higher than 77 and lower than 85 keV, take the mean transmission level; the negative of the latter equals -2.75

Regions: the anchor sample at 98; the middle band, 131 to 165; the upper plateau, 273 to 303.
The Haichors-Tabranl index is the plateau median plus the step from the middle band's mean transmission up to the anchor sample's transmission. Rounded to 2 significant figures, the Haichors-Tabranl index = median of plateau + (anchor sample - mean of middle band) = 3.0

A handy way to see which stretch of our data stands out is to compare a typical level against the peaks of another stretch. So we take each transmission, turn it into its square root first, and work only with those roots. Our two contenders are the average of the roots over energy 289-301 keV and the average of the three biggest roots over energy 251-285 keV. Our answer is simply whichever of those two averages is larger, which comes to 1.66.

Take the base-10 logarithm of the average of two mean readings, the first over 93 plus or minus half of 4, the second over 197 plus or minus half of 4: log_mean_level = 0.386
